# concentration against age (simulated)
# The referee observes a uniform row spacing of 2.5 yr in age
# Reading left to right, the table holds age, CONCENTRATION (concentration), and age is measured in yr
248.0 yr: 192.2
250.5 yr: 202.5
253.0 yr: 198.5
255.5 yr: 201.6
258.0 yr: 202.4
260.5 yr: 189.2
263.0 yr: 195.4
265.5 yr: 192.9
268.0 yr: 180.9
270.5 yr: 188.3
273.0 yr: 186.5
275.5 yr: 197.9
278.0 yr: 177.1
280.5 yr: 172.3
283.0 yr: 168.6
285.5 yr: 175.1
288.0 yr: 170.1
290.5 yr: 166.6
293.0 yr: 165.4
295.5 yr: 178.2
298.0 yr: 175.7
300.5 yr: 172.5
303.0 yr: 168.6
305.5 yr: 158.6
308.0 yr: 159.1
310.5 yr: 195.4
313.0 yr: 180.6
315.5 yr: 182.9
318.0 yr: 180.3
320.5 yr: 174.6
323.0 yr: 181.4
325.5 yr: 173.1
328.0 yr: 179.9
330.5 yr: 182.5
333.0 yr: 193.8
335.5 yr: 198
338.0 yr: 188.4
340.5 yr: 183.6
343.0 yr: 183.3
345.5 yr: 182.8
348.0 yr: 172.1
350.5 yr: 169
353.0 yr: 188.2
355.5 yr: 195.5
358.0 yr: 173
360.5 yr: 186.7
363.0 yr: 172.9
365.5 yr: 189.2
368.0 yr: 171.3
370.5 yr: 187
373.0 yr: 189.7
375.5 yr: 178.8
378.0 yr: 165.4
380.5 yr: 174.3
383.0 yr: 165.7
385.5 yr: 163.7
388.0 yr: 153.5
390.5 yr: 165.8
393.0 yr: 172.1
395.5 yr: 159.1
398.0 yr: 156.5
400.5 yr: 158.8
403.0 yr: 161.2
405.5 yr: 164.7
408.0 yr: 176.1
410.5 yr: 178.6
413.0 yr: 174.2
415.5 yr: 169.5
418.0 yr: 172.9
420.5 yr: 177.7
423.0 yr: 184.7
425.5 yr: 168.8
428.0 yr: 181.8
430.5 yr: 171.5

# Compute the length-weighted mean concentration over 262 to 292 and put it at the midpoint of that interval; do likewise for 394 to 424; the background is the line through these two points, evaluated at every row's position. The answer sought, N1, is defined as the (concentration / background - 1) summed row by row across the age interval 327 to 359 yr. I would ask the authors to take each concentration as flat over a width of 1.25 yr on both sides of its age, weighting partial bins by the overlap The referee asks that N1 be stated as 0.7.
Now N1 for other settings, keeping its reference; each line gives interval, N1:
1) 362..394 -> 0.1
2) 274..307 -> -0.5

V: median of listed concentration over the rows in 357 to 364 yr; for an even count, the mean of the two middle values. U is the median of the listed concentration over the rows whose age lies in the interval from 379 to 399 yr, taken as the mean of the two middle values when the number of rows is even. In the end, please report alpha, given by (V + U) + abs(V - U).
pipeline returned 346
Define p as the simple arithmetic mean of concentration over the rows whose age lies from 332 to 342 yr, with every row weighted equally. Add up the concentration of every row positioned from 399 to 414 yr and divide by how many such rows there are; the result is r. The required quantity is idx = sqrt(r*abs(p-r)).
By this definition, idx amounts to 61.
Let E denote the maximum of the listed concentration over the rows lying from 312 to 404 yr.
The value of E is 198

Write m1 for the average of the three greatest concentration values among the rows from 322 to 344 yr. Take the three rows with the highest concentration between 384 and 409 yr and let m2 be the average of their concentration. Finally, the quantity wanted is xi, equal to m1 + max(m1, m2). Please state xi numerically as 387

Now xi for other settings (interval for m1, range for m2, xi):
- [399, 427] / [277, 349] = 376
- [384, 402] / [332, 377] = 363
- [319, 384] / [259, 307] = 392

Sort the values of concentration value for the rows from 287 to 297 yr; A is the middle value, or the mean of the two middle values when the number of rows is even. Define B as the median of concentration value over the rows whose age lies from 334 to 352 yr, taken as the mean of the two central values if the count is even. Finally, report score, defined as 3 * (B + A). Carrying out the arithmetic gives 1055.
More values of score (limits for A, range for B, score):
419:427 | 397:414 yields 1027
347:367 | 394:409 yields 1020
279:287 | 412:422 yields 1038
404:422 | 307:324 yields 1064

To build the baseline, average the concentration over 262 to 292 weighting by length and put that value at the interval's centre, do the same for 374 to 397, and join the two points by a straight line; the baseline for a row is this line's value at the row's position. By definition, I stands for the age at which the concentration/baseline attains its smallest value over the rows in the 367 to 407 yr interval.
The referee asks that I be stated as 388.0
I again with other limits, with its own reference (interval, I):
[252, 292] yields 290.5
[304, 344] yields 305.5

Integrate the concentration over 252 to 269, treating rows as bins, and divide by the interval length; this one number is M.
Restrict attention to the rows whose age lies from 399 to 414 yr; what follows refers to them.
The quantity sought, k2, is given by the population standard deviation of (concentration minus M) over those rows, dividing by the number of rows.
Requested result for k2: 8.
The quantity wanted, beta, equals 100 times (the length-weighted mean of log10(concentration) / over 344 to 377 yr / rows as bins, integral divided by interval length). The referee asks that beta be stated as 226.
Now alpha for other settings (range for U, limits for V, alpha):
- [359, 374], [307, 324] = 374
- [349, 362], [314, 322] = 373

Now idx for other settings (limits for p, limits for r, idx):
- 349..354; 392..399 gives 51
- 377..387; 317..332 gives 45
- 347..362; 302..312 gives 42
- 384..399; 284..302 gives 42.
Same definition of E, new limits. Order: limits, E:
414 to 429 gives 184.7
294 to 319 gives 195.4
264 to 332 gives 197.9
